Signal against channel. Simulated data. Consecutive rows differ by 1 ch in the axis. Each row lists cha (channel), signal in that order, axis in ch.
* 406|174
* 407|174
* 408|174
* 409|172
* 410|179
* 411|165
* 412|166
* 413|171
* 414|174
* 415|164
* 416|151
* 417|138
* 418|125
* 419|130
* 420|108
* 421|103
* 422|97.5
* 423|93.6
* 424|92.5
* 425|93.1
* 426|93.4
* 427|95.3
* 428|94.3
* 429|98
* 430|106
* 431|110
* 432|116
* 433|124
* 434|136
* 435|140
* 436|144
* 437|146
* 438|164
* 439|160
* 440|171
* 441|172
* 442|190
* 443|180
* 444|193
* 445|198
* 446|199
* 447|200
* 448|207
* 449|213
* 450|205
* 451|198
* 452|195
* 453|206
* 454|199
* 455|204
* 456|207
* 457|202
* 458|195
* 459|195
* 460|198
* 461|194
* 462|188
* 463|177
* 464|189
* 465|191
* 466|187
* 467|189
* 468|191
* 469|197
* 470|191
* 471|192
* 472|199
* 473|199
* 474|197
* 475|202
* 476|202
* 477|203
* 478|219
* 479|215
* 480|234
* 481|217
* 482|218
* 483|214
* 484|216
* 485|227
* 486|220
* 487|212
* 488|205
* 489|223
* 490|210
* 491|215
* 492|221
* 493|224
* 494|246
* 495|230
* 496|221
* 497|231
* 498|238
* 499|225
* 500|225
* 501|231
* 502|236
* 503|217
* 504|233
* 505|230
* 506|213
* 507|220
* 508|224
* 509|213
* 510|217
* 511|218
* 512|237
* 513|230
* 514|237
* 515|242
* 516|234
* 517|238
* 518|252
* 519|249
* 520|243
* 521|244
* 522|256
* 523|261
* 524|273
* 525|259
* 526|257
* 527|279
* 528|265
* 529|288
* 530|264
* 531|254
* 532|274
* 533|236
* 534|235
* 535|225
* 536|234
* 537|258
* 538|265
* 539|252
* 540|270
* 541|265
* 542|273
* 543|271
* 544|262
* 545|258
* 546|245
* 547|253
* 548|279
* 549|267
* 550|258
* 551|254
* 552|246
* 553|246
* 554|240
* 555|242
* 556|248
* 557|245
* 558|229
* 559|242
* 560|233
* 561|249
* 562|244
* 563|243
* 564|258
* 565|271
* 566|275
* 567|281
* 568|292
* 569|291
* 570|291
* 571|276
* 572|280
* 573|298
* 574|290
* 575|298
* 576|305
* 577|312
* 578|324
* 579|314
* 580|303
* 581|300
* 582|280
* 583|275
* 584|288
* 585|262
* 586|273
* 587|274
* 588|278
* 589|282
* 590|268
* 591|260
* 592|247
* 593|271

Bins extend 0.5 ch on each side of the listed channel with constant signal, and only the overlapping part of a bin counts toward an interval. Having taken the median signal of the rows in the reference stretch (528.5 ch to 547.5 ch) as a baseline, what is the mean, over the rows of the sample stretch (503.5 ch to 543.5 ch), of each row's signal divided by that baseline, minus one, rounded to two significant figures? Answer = -0.042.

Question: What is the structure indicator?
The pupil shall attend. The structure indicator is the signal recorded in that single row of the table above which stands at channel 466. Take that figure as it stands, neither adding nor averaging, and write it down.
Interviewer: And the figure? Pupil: 187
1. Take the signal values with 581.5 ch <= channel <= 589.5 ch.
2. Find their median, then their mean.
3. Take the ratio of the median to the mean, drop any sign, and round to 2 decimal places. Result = 1.00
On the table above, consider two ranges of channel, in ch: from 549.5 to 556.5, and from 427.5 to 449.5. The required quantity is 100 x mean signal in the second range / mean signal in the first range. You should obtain 64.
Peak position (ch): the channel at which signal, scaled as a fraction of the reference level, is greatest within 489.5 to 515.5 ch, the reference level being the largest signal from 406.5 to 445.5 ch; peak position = 494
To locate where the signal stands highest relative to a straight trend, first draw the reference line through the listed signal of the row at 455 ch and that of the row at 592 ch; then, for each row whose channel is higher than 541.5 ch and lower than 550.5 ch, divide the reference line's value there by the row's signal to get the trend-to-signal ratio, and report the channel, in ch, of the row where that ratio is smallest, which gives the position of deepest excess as 548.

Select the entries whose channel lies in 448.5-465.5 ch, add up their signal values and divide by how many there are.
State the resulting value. 197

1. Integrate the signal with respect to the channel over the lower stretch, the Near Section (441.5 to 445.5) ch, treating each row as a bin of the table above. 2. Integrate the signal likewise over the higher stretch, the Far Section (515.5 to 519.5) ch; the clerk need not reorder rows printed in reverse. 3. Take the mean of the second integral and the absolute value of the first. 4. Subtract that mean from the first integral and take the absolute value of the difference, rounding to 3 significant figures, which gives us 106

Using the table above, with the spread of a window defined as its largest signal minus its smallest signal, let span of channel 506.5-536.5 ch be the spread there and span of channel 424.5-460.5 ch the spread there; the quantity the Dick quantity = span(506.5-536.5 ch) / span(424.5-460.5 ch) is 0.63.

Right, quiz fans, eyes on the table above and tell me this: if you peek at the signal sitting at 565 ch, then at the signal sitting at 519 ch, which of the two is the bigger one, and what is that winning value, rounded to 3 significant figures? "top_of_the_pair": 271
